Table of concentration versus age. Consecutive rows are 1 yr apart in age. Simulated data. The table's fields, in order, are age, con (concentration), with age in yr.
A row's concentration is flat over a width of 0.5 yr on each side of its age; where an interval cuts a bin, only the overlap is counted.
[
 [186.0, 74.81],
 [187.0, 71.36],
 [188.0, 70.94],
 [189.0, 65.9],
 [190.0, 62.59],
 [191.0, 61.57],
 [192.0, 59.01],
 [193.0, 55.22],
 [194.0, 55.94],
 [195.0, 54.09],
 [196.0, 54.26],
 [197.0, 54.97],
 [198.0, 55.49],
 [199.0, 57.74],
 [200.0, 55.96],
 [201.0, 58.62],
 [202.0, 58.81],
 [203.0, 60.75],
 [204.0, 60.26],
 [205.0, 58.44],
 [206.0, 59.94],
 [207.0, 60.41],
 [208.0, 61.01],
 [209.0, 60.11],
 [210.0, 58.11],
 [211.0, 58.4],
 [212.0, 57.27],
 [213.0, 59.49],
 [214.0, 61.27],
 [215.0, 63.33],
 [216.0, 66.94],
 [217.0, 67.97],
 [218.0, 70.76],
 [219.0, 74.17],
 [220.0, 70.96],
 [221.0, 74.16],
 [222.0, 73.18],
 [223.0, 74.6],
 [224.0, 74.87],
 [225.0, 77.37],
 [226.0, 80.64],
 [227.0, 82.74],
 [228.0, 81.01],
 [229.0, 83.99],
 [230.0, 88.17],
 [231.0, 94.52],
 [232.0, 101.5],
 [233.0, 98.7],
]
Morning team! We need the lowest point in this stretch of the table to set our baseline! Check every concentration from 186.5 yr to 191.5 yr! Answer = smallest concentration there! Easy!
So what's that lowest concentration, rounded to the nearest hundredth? 61.57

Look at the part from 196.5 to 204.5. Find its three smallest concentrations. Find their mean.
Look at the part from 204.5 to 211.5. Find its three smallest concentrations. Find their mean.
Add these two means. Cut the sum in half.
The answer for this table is 56.9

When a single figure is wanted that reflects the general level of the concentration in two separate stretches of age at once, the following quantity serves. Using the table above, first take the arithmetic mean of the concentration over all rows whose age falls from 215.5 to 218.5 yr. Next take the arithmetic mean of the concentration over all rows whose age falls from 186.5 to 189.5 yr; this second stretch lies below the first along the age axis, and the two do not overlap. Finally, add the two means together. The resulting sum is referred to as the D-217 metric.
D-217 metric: 138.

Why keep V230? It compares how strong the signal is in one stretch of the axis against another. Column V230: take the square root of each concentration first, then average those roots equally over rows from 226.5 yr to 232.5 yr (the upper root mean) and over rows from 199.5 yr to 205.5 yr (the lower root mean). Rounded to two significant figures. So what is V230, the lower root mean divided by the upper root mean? 0.82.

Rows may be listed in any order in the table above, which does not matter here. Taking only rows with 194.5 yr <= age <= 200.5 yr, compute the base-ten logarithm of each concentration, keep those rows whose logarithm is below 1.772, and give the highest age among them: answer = 200.0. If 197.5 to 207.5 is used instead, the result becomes 205.0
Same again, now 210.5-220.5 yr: 212.0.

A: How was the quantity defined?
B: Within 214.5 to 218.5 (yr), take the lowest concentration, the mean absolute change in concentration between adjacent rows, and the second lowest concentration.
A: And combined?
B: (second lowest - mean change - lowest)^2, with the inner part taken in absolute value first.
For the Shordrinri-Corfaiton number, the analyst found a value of 1.3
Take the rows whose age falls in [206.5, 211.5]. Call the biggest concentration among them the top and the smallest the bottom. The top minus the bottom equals 2.9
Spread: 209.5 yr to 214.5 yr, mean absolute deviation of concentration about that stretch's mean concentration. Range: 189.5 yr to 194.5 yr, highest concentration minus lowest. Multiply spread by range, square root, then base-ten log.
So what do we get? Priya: 0.47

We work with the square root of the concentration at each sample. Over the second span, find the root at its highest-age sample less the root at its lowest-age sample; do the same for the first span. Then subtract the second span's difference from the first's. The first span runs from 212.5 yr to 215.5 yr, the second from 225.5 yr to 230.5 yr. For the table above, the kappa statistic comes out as -0.16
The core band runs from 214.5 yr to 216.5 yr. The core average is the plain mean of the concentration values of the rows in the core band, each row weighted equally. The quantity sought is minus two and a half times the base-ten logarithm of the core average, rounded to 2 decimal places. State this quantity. -4.53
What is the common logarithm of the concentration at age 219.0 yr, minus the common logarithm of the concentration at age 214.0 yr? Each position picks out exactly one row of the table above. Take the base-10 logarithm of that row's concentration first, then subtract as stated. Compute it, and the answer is 0.08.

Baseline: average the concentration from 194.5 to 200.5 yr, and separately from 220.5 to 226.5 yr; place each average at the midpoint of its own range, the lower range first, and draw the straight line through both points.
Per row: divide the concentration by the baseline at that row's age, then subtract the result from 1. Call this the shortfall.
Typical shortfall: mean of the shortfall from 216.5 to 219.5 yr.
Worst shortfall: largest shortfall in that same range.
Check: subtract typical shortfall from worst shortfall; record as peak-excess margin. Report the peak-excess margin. 0.031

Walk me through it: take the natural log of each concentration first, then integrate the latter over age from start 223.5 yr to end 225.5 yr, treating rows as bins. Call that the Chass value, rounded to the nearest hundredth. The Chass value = 8.66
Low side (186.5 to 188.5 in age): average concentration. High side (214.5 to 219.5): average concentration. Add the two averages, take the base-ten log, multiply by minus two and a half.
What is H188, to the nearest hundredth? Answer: -5.36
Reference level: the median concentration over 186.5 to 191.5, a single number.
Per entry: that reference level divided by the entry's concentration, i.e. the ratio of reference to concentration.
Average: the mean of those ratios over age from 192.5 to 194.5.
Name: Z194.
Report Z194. 1.19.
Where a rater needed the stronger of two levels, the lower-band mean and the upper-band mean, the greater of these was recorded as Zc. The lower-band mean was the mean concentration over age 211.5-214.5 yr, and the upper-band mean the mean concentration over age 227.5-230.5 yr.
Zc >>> 84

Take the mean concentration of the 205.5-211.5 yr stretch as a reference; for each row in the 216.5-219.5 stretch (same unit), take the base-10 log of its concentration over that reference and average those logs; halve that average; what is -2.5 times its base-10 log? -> 3.6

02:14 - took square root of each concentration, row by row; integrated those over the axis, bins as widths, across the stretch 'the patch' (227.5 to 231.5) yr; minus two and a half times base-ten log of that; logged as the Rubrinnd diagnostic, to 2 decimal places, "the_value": -3.93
